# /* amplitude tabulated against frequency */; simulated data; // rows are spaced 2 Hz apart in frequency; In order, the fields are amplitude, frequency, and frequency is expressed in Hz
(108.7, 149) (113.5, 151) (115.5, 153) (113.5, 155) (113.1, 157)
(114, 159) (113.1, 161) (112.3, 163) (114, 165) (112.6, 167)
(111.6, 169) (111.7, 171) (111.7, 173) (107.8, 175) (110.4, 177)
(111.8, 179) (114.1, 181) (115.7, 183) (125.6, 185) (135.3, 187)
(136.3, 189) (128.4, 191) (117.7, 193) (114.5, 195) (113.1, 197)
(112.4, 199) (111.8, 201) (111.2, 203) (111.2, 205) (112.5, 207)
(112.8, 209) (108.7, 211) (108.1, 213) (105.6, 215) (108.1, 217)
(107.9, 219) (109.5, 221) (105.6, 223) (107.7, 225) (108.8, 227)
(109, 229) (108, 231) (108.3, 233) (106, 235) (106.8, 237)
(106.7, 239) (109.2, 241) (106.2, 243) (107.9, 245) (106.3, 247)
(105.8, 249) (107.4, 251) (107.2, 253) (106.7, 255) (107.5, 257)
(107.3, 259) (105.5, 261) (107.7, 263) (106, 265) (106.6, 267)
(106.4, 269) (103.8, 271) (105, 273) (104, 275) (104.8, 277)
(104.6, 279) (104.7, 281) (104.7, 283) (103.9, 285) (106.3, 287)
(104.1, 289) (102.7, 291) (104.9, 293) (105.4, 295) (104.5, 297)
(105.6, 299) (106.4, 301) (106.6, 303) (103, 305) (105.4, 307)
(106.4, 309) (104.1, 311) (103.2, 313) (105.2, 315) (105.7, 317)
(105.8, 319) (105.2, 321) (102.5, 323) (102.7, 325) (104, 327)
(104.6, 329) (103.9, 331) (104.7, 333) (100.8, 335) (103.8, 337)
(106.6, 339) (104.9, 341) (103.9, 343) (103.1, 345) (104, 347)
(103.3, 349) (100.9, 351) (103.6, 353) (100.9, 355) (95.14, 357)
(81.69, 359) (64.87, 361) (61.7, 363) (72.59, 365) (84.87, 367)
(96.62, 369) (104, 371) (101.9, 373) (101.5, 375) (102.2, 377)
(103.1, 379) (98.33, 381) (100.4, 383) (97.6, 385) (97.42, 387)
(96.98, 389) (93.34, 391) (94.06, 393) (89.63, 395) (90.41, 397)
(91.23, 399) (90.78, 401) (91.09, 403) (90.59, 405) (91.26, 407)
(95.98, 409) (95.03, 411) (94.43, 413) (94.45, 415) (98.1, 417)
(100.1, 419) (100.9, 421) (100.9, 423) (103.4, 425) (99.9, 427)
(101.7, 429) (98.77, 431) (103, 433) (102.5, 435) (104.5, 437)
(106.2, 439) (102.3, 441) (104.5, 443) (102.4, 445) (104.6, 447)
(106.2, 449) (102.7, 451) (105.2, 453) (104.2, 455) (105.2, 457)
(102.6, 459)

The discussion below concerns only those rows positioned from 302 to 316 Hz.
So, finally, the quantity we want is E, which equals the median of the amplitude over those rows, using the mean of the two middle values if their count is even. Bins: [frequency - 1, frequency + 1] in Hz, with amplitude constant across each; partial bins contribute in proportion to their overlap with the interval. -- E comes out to 105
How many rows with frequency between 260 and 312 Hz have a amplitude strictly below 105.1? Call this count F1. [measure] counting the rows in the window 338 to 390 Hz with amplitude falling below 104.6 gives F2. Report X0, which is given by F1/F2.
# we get 0.6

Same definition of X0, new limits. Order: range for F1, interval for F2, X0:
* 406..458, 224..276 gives 11.0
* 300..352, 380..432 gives 0.7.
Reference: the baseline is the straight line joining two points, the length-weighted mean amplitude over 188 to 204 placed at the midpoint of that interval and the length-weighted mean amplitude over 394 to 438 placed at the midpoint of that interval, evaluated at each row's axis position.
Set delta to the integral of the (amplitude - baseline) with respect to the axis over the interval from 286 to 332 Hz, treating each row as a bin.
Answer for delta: -114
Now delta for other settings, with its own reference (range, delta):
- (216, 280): -403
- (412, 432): 62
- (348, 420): -451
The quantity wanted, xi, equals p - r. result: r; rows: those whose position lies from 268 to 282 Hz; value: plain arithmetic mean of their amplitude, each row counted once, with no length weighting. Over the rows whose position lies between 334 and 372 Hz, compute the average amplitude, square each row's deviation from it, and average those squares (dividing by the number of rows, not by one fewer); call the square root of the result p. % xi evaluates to -91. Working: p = 14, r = 105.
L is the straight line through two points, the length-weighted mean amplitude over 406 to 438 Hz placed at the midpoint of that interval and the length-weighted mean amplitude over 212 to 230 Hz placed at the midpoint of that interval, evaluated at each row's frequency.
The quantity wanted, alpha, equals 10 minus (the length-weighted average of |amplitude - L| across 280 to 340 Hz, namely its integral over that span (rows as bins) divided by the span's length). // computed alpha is 9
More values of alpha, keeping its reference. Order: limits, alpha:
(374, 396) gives 6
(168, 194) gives 1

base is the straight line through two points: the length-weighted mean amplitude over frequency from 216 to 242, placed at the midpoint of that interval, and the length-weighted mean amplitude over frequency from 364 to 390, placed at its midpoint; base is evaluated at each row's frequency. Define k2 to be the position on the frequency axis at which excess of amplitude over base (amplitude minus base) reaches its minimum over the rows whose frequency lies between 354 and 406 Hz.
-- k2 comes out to 363 Hz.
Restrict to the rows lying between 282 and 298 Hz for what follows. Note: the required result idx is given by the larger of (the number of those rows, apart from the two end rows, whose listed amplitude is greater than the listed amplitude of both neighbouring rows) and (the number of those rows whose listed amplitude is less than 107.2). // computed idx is 8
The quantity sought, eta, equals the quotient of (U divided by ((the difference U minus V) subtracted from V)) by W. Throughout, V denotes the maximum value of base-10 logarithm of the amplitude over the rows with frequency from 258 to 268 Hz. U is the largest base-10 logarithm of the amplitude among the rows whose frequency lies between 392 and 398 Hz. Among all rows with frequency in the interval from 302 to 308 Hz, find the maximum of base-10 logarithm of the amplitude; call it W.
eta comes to 0.465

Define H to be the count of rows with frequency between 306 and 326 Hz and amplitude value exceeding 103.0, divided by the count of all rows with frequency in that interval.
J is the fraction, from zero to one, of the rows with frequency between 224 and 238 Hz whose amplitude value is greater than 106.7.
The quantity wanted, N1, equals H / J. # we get 0.93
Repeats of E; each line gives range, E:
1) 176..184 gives 113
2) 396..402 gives 91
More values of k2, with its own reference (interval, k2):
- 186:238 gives 215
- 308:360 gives 359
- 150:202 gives 175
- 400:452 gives 401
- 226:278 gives 235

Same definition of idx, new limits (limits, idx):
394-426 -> 16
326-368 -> 21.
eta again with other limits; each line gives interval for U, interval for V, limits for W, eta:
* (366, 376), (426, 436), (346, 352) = 0.498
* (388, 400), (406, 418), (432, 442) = 0.491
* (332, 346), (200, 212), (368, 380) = 0.484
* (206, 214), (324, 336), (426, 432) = 0.514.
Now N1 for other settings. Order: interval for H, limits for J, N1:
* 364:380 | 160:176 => 0.25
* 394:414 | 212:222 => 0.00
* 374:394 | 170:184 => 0.10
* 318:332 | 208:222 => 0.83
